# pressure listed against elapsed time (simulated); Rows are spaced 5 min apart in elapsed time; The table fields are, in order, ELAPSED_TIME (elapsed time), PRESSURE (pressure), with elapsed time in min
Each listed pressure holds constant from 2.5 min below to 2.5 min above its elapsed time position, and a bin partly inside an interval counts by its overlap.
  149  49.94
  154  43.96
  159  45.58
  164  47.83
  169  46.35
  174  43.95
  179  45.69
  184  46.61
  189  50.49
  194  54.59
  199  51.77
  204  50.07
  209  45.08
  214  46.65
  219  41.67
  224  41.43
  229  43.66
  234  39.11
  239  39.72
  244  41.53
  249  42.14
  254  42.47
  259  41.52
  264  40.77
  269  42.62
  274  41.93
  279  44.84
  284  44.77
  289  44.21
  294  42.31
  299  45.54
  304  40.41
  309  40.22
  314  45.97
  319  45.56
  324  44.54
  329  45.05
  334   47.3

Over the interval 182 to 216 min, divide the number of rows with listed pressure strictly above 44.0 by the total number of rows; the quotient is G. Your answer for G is 1.0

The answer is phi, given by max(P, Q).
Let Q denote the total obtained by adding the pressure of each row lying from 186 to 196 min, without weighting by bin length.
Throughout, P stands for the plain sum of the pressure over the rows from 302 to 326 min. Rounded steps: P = 217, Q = 105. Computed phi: 217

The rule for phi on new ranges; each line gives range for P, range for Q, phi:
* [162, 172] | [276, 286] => 94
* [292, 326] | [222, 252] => 305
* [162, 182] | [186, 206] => 207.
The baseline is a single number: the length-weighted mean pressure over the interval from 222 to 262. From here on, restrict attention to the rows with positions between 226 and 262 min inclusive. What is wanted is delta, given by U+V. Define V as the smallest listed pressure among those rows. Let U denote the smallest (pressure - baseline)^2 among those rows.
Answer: 39.1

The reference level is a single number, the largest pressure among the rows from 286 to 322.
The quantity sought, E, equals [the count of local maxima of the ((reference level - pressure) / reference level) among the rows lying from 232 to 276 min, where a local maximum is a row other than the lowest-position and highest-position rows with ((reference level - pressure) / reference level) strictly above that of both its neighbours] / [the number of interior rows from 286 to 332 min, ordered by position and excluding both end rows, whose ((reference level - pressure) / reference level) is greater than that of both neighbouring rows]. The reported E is 0.3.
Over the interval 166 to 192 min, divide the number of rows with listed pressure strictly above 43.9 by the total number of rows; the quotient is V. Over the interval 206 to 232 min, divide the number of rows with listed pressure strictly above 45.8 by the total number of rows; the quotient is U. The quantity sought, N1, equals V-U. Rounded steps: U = 0.2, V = 1.00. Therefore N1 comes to 0.80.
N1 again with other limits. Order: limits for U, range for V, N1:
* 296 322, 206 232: 0.20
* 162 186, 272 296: 0.00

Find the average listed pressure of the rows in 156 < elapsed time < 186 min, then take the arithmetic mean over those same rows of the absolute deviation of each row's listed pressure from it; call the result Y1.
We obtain 0.93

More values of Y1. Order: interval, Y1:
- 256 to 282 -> 1.12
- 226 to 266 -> 1.12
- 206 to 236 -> 2.20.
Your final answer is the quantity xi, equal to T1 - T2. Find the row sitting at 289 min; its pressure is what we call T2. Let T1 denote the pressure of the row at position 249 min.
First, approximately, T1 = 42.14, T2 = 44.21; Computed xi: -2.1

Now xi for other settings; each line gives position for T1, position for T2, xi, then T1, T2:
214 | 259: 5.1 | 46.65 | 41.52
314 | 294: 3.7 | 45.97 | 42.31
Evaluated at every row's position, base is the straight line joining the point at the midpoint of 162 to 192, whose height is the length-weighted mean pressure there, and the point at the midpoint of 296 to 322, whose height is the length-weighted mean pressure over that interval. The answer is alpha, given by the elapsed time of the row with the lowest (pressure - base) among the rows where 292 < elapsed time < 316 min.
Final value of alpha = 309 min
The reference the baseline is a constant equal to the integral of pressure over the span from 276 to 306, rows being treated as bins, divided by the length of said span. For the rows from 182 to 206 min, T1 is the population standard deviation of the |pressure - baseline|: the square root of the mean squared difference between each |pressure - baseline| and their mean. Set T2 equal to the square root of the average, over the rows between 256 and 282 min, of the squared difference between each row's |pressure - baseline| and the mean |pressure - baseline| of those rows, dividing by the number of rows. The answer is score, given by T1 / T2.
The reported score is 3.7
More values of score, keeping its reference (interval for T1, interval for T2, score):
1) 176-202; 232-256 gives 2.5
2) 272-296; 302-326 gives 0.4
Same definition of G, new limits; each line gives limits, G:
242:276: 0.0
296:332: 0.7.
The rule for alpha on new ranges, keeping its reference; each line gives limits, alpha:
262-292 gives 264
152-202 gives 154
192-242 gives 234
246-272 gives 264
